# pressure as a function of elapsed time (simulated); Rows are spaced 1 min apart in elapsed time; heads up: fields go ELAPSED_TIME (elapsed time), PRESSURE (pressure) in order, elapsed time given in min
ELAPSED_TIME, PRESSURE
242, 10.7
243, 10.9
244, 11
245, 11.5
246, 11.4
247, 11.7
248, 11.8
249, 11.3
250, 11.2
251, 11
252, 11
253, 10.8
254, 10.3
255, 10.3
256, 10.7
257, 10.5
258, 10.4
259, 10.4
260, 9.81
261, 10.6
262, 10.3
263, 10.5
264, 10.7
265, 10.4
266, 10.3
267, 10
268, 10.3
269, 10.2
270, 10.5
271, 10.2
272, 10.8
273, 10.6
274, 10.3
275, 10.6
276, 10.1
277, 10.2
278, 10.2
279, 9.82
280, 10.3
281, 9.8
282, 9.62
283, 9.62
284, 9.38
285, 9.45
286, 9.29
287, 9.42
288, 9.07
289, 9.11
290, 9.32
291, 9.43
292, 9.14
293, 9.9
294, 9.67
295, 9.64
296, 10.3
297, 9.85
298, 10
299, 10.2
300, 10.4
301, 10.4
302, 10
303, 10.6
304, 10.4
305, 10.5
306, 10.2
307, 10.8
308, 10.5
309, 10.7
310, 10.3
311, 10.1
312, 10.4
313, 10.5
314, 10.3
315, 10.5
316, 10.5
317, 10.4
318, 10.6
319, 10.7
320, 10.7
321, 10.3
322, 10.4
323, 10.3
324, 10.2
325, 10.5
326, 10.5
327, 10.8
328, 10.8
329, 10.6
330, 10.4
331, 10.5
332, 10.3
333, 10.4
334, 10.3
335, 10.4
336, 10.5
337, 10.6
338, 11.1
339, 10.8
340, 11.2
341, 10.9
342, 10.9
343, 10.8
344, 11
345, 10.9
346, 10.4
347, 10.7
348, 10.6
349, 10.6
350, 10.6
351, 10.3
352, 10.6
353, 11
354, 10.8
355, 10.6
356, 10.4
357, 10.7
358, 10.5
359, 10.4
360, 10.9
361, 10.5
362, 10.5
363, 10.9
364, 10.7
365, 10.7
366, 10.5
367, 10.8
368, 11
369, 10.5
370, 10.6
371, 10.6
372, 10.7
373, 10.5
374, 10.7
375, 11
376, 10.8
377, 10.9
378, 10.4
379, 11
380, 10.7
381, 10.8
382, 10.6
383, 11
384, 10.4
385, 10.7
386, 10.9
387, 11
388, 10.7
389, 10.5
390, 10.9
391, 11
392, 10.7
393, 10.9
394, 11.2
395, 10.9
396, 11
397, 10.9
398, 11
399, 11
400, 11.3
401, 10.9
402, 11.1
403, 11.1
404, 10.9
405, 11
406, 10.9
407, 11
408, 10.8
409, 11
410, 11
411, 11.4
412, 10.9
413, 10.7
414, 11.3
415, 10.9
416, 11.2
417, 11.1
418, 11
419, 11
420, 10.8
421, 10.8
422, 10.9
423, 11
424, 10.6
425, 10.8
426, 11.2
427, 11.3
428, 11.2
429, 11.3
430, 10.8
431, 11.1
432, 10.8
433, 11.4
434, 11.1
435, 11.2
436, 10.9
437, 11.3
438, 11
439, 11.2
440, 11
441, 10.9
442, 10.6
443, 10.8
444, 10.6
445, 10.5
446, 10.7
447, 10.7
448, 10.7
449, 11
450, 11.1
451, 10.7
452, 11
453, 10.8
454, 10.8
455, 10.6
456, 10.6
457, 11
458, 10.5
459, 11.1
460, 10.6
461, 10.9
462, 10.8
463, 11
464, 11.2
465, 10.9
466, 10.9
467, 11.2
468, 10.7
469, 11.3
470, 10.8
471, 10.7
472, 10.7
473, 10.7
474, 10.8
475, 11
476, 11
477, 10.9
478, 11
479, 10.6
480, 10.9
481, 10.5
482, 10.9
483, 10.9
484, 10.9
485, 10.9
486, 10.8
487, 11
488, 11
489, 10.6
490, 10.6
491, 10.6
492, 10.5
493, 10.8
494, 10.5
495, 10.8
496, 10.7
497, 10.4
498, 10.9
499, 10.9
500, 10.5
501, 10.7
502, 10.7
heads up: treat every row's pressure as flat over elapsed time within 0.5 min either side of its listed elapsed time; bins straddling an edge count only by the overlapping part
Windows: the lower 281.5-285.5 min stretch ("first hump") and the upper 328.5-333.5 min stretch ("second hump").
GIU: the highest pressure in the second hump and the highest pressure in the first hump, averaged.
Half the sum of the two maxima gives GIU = 10.1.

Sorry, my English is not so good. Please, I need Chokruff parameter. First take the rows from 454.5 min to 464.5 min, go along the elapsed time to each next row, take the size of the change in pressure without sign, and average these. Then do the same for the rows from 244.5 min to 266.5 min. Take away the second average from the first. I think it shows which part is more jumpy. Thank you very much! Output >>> 0.06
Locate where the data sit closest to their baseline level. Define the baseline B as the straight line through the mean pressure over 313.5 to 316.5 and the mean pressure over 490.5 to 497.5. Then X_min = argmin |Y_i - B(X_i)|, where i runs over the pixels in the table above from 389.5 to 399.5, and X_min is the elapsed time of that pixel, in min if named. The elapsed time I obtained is 392 min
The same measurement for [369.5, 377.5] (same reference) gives 373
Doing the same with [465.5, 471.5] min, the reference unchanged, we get 471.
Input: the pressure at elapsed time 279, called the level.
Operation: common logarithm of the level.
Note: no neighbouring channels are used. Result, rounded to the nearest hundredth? 0.99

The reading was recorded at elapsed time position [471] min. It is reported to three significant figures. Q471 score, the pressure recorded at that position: 10.7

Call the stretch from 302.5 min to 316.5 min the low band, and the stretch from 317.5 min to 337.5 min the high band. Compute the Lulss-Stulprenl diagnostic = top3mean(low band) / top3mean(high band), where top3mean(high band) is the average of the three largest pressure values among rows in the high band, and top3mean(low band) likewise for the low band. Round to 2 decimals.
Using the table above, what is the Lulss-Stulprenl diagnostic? 0.99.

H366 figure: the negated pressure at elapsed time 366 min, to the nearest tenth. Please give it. -10.5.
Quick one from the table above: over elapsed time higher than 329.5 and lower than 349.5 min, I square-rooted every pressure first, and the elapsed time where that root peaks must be 340 min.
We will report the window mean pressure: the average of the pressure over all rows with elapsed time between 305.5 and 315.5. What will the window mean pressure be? 10.4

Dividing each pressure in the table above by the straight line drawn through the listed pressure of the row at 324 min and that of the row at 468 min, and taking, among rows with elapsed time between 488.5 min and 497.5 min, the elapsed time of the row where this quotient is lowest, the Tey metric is 497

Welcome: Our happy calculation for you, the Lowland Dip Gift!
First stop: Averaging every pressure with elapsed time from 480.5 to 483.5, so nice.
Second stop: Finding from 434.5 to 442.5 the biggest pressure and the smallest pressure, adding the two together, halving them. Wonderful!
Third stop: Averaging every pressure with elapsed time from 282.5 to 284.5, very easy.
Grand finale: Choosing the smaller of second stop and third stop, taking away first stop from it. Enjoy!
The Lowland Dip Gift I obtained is -1.3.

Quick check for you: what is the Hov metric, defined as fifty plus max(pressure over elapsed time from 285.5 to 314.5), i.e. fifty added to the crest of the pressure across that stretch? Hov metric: 60.8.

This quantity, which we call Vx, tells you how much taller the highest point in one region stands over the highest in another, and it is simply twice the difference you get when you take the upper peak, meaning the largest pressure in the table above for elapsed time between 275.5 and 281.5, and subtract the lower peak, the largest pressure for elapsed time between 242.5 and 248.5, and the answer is -3.0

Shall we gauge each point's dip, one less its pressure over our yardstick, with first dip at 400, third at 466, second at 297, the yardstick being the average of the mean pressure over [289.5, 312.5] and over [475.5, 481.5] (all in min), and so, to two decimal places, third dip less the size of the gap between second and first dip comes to -0.18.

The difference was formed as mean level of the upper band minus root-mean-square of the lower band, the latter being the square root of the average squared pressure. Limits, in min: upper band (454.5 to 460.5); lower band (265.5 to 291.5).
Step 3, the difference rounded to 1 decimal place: 0.8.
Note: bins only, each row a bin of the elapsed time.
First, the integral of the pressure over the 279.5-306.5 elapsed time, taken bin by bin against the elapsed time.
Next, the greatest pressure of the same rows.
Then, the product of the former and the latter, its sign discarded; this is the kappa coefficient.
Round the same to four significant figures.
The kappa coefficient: 2809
